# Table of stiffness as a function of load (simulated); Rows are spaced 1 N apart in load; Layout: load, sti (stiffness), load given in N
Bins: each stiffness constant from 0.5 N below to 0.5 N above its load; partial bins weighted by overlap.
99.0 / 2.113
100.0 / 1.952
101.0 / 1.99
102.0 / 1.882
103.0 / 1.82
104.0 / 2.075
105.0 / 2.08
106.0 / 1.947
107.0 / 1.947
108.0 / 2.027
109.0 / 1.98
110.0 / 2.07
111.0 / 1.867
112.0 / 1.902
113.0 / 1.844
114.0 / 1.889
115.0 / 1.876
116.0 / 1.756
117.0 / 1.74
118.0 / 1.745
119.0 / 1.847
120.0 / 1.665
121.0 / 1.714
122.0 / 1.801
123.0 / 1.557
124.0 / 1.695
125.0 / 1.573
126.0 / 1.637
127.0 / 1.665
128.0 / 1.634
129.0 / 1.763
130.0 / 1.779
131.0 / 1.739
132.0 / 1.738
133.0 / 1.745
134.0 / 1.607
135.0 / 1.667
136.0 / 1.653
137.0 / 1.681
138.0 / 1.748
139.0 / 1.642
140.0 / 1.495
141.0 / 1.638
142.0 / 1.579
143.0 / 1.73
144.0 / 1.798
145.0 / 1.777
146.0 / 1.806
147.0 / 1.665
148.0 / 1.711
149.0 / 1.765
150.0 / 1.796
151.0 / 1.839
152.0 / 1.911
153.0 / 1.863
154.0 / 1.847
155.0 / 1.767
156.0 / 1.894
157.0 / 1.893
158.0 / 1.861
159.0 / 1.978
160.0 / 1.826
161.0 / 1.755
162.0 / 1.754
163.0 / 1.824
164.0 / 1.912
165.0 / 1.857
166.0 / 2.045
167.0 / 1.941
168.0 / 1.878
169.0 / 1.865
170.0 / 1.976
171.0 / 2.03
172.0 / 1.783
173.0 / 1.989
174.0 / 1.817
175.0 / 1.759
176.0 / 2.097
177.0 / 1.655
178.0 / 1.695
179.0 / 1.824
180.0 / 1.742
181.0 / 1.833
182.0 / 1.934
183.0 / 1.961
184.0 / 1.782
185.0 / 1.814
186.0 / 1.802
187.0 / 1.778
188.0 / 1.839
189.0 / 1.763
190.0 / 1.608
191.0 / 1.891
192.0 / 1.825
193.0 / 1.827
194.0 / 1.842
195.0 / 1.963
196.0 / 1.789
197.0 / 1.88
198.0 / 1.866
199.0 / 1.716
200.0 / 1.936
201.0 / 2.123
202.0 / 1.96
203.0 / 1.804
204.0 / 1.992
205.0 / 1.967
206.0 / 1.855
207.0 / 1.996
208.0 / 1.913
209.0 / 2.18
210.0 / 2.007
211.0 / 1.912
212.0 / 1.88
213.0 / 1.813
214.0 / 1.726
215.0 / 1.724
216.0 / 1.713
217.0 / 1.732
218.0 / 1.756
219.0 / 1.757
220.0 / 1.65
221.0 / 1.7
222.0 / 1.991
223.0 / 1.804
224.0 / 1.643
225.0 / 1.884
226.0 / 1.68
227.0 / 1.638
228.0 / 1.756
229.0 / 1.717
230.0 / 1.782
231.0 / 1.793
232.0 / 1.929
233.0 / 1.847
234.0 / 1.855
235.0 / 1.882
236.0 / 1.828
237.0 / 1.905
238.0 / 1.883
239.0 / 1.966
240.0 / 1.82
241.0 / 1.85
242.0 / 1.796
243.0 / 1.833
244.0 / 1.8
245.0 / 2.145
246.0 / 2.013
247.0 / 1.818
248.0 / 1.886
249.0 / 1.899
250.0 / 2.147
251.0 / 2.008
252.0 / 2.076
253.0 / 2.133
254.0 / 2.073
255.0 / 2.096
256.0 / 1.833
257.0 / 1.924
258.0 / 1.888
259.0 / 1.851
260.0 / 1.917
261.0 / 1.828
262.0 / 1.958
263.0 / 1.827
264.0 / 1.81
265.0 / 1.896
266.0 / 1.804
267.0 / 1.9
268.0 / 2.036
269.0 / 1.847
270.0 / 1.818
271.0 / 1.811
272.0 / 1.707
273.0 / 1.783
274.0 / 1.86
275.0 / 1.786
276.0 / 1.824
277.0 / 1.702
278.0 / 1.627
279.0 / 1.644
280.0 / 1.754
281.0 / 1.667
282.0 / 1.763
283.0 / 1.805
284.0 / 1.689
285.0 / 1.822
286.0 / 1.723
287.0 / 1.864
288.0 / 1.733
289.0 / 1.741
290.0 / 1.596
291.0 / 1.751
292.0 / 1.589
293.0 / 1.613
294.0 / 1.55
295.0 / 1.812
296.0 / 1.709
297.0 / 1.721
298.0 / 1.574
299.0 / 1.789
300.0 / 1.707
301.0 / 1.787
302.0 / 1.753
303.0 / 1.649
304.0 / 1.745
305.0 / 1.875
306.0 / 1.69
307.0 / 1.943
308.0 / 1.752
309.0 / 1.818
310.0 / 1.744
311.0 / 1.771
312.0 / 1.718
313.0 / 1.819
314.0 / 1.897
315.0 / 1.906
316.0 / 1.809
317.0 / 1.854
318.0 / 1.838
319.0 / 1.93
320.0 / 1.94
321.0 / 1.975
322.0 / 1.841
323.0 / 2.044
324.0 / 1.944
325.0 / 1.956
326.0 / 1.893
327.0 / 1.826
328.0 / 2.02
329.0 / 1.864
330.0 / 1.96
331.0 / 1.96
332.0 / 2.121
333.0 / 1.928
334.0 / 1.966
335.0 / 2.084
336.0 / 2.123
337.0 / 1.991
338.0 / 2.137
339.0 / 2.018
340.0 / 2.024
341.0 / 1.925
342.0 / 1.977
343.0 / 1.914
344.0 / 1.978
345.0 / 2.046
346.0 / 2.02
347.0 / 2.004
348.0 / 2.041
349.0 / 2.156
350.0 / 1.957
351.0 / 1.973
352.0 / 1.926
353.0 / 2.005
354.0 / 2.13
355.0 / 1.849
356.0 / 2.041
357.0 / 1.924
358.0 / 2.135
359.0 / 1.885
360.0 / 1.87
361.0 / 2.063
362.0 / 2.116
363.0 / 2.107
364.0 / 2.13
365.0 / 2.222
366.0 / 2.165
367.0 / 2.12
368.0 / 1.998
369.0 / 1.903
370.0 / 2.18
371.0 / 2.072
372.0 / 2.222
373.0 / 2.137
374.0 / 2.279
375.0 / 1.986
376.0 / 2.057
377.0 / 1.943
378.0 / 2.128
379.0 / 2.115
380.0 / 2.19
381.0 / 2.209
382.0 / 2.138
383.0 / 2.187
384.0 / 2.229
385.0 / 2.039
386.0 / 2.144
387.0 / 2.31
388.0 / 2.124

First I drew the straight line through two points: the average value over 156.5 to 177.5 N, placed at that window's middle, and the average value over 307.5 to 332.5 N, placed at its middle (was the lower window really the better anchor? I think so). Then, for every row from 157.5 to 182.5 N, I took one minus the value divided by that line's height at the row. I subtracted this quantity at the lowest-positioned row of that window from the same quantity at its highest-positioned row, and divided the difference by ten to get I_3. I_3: -0.0038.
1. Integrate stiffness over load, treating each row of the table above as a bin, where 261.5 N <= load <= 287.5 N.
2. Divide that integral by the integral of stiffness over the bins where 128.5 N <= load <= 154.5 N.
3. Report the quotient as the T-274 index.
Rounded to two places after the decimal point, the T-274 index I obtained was 1.04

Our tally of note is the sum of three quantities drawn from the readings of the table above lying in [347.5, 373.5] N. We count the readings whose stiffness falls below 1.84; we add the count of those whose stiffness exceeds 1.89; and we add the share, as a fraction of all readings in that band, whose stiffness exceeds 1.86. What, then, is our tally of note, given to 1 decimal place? 24.0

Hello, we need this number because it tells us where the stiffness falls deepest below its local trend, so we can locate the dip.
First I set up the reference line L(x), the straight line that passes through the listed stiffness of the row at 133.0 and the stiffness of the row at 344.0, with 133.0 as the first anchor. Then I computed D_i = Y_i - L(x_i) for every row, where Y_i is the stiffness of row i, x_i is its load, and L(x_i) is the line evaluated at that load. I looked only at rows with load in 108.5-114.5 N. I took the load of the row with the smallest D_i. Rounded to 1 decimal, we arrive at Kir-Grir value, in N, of 113.0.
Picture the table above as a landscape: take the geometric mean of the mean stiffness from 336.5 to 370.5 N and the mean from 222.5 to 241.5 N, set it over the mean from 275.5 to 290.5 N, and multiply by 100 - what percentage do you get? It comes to 111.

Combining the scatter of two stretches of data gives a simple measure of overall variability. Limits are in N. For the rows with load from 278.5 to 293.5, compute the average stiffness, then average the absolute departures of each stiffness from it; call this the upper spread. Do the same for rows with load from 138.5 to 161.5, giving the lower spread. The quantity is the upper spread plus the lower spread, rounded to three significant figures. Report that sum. 0.155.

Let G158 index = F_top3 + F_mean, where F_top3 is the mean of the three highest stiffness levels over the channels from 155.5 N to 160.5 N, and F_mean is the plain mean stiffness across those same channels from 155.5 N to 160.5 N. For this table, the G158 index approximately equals 3.81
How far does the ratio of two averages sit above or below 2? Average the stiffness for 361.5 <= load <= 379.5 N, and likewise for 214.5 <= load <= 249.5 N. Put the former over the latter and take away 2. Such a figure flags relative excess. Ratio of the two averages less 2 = -0.84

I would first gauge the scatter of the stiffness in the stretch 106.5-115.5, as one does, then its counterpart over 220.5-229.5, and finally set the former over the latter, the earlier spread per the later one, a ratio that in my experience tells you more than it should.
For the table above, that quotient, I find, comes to 0.7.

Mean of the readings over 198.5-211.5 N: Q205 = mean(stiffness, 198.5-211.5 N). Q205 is 1.95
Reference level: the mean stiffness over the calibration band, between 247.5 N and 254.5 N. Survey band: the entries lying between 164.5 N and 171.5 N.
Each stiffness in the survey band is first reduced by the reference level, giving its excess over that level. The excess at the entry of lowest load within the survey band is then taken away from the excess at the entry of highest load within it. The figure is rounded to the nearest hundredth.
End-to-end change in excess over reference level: 0.17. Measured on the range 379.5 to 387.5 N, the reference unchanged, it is 0.12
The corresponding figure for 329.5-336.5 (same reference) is 0.16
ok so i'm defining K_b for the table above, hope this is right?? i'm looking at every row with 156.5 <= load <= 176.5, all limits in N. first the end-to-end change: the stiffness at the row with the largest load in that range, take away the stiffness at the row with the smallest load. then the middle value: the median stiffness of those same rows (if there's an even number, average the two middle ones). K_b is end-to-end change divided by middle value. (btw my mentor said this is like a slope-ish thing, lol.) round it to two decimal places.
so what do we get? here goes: 0.11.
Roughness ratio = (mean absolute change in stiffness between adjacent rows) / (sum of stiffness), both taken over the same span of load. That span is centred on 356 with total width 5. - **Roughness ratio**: 0.020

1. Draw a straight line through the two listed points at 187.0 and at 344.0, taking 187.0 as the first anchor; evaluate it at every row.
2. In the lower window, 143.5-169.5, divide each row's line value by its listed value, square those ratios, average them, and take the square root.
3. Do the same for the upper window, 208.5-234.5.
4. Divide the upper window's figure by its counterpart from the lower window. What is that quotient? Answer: 1.07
